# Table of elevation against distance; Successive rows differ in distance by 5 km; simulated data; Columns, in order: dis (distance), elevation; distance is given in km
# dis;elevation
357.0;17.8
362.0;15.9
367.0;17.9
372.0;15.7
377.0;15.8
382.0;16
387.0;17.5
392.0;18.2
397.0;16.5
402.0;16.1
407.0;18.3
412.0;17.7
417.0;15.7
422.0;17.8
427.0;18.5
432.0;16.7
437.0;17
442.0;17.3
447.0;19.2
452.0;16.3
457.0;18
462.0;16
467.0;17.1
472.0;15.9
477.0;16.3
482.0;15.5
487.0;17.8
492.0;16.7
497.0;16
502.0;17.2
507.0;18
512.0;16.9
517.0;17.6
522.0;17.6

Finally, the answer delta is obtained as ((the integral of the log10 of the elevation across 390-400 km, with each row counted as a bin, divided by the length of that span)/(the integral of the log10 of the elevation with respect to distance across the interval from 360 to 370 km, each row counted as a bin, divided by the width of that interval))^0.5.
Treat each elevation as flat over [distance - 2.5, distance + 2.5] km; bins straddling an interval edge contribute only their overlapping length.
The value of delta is 1.00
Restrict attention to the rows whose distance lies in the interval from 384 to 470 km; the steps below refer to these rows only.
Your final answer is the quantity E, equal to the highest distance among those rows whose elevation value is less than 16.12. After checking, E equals 462.0 km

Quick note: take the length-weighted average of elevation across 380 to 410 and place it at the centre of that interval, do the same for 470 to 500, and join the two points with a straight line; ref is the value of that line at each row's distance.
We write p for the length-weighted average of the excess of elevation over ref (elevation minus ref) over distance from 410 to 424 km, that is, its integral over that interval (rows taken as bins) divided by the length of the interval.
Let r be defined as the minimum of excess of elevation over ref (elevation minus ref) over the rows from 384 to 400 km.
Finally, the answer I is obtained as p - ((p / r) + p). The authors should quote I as 0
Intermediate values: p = 0.1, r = -0.6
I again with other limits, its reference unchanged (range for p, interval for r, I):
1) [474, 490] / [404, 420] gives 0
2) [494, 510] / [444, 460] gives 2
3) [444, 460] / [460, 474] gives 2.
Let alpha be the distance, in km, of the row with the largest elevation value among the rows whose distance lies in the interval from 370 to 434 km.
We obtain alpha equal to 427.0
